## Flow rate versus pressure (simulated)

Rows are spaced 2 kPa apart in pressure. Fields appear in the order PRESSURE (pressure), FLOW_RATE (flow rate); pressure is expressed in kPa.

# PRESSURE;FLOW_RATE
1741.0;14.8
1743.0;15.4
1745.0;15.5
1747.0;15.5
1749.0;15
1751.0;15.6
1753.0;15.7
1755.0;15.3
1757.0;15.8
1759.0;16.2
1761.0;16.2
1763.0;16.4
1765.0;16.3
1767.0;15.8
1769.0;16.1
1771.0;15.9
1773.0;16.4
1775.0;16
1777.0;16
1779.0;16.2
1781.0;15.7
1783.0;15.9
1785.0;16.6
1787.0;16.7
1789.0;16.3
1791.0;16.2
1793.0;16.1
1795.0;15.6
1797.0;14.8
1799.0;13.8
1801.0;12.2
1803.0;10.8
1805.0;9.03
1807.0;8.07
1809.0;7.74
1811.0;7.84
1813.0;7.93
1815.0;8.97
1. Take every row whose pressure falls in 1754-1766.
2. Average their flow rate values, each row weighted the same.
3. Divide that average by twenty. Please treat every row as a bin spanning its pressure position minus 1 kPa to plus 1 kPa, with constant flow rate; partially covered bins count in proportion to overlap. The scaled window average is 0.802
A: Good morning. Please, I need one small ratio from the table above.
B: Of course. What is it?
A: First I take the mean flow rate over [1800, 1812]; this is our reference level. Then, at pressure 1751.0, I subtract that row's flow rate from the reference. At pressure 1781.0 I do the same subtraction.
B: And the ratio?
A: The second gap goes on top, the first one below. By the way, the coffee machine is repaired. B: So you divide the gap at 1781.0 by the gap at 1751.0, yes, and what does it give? 1.02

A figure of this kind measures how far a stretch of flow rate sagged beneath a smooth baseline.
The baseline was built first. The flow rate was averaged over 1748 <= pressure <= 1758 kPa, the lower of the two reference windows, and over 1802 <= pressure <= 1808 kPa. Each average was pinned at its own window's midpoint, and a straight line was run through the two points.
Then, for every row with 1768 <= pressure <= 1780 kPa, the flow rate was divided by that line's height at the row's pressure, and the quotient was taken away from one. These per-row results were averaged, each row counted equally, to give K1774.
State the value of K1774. -0.24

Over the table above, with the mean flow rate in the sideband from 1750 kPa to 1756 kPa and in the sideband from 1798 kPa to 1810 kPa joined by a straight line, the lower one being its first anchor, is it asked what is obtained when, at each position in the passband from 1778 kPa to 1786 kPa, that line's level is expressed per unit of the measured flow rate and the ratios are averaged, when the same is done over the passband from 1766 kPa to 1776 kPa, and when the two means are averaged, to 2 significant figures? 0.82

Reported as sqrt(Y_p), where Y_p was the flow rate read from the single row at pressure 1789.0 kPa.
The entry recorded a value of 4.04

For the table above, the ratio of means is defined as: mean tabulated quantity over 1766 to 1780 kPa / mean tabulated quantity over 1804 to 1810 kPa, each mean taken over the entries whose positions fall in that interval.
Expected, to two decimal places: 1.94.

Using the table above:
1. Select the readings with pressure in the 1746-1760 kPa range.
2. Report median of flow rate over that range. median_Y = 15.6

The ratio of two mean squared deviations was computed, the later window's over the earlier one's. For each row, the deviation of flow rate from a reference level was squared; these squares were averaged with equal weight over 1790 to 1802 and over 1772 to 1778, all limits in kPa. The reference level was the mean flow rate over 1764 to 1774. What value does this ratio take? 102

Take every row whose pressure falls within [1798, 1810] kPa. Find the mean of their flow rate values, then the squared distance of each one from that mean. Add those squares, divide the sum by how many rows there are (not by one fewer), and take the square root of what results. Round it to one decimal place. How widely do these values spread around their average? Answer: 2.2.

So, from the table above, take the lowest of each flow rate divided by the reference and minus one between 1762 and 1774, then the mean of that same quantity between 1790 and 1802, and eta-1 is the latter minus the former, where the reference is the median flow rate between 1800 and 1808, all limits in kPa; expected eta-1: -0.1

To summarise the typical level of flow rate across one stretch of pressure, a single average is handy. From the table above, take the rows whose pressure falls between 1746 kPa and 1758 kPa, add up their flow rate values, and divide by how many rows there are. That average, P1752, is 15.5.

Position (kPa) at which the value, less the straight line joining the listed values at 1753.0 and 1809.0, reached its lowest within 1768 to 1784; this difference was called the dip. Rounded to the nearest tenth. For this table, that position 1769.0 kPa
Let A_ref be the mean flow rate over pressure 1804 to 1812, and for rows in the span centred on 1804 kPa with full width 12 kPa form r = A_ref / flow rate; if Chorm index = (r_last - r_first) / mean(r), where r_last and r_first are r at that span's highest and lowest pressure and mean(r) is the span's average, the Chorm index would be 0.56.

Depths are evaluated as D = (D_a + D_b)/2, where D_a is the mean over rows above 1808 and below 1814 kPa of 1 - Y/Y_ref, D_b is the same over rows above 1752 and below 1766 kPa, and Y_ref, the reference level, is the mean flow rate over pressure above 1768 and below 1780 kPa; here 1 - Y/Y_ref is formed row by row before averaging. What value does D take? 0.26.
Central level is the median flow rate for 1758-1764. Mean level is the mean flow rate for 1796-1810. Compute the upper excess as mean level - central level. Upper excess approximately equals -5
